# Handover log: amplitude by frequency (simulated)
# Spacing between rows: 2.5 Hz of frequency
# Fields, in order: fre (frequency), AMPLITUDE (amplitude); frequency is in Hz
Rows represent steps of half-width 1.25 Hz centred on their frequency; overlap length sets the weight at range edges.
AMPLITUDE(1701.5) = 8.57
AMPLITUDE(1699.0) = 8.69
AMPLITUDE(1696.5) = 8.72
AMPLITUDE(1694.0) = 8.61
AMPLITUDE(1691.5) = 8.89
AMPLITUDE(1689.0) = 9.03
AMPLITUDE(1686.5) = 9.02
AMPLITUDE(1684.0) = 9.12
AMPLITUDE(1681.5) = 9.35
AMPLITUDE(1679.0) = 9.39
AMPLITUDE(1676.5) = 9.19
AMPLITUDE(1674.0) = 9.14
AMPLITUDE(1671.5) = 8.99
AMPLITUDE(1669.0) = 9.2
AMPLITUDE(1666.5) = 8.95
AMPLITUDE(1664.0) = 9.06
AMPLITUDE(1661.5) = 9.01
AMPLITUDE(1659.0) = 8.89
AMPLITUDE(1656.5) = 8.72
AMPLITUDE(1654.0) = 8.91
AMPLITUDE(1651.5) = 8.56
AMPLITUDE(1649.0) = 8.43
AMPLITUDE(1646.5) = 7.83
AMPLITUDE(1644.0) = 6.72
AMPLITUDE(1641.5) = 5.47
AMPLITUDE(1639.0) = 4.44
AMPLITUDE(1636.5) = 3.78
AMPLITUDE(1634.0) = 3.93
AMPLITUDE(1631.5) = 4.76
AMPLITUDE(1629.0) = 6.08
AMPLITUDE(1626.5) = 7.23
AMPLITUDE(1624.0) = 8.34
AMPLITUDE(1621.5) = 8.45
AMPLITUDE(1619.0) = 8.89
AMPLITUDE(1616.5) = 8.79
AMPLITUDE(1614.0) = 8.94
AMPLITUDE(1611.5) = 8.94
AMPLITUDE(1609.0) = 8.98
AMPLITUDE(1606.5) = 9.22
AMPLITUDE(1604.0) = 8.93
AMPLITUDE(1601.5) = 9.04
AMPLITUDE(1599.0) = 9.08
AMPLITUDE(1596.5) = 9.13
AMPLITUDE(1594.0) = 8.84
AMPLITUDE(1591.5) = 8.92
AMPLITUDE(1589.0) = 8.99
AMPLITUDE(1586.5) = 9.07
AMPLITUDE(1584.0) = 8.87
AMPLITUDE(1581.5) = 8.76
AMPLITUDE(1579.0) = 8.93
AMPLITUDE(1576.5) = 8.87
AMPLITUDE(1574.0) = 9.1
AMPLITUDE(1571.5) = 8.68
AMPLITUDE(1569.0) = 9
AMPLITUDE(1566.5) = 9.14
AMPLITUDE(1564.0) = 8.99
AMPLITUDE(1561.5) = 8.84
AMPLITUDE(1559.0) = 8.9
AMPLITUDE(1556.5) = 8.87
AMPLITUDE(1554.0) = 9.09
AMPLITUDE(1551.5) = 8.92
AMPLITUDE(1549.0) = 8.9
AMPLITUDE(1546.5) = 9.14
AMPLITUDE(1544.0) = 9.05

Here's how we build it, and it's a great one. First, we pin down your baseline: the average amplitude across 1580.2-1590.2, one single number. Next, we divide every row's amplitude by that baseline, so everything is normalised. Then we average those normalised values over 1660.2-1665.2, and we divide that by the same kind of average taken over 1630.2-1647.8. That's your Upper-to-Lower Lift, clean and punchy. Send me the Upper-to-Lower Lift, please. 1.71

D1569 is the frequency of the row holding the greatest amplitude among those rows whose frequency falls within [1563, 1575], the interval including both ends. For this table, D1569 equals 1566.5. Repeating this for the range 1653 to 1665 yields 1664.0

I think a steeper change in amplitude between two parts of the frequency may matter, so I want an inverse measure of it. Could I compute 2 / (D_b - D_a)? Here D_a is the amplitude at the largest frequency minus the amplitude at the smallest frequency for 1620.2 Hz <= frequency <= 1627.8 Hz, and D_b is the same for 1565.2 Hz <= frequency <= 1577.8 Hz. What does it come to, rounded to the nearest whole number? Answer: 2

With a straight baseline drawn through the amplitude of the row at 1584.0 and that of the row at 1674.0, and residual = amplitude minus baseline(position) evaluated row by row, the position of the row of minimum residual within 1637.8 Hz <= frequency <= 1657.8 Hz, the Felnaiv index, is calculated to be 1639.0 Hz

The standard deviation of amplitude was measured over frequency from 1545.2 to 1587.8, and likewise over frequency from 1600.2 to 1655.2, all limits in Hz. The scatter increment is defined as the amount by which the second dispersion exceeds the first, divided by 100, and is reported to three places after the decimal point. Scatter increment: 0.017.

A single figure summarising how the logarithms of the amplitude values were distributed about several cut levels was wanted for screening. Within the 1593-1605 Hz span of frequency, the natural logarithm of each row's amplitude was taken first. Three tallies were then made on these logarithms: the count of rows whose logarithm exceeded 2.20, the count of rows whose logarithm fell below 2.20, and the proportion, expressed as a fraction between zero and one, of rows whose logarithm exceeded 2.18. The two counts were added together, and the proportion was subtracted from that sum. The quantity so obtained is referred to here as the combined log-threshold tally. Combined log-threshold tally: 4.2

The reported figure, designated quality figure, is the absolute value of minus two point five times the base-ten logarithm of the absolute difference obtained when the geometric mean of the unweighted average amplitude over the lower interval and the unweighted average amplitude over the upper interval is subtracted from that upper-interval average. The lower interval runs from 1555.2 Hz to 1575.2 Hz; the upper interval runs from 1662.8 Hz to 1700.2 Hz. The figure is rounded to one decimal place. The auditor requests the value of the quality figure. 3.4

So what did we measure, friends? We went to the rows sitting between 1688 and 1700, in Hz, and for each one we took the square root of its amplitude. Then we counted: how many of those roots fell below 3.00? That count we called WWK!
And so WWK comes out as 4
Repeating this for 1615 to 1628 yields 5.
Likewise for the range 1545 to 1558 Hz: 3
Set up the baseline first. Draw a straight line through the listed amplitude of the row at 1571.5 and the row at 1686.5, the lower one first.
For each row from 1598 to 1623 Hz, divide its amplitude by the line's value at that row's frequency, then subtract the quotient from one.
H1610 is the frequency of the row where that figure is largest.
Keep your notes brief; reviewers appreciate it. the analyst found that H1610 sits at 1621.5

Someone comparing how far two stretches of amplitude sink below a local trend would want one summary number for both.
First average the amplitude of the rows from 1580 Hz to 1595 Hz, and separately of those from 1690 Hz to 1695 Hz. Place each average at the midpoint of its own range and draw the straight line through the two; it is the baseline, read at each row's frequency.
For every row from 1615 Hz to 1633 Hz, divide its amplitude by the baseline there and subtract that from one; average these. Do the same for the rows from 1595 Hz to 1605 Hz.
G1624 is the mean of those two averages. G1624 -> 0.07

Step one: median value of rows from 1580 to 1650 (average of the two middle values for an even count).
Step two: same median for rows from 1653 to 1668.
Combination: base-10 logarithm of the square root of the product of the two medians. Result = 0.948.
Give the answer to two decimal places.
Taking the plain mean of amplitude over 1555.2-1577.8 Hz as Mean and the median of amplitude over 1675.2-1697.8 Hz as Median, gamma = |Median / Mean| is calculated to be 1.01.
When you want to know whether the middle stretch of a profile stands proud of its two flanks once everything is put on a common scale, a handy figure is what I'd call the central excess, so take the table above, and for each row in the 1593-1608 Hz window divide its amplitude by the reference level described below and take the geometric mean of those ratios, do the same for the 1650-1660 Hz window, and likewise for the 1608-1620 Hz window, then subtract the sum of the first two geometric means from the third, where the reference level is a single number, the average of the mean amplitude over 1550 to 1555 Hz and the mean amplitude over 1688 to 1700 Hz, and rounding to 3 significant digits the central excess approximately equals -1.00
